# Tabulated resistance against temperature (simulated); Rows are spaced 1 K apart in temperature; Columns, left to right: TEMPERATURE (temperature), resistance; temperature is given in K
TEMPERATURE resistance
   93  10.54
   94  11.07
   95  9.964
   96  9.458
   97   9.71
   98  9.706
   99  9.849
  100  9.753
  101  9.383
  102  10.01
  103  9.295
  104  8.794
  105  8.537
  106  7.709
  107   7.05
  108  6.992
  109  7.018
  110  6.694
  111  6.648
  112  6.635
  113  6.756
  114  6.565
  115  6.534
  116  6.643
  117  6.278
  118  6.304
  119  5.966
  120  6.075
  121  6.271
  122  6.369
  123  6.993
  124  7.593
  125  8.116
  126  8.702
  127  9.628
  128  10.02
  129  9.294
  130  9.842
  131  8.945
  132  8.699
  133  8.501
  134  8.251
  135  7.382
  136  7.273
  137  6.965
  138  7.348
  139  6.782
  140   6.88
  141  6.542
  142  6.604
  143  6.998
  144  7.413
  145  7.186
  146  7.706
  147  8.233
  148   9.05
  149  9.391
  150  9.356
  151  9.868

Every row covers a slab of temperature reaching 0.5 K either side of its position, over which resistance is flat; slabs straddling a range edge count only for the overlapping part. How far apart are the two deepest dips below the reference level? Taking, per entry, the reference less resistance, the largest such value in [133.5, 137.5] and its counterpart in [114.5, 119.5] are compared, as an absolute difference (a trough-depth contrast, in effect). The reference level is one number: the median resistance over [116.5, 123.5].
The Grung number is 1.00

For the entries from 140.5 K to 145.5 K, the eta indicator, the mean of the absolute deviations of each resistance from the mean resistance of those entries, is 0.30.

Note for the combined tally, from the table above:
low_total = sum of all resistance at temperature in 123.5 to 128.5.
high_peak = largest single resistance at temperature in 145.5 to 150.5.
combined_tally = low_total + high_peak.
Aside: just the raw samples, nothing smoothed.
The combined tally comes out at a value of 53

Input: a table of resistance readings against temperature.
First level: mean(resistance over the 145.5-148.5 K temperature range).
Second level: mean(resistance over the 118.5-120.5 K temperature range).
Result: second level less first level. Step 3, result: -2.3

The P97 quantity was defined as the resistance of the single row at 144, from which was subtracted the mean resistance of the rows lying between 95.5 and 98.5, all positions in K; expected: -2.2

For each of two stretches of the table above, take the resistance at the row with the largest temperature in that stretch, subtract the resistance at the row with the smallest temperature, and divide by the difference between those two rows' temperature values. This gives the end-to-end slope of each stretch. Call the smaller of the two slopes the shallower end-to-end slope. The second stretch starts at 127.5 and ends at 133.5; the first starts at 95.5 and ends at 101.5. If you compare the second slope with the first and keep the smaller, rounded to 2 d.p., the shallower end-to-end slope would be -0.30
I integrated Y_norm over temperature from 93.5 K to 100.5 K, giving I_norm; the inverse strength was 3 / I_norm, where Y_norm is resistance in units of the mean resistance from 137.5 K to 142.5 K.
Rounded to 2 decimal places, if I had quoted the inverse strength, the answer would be 0.29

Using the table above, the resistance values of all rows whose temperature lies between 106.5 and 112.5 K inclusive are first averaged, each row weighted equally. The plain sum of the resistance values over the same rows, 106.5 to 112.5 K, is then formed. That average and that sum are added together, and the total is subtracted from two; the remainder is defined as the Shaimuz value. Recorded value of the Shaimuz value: -46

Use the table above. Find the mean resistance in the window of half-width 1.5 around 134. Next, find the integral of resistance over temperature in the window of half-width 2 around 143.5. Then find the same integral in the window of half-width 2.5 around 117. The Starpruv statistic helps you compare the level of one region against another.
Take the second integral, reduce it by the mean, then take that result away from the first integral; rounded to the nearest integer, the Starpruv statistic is 5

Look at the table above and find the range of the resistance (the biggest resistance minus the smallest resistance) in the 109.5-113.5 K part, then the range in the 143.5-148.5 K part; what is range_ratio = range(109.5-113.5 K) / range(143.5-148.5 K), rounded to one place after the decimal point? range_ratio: 0.1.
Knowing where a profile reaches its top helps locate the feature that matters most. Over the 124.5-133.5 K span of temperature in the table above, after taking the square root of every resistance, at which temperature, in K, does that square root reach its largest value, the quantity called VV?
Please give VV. 128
